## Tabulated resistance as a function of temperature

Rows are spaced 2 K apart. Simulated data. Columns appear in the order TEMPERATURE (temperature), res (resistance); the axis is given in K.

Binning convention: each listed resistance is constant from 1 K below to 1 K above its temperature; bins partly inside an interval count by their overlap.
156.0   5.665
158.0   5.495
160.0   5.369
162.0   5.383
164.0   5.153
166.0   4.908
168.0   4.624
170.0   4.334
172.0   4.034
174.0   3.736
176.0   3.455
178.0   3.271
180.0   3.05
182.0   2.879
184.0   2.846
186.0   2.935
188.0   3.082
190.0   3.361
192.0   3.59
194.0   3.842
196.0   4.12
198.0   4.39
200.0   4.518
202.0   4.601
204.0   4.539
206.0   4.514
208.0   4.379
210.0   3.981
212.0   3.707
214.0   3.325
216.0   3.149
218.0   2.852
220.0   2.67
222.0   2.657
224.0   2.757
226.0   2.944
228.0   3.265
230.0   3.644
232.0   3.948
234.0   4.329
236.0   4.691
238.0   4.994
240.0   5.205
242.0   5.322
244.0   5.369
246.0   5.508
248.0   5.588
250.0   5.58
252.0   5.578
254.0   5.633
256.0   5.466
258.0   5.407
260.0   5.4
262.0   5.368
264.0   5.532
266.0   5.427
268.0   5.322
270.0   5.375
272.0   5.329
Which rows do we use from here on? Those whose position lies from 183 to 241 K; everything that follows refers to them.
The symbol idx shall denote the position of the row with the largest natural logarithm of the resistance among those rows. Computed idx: 240.0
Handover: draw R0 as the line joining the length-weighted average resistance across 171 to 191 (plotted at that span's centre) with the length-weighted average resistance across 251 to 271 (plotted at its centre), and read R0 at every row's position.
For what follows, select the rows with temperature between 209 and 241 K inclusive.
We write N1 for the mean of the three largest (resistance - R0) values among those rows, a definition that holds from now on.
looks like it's 0.14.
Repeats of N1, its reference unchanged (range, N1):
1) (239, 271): 0.46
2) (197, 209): 0.72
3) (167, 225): 1.37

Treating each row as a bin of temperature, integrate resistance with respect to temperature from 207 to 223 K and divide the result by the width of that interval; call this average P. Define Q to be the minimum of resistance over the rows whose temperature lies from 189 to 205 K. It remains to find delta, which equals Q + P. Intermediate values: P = 3.3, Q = 3.361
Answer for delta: 6.7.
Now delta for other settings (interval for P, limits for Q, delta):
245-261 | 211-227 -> 8.2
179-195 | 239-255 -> 8.4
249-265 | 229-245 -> 9.1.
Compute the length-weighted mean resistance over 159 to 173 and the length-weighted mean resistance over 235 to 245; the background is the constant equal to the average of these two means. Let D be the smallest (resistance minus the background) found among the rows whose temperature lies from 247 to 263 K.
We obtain 0.4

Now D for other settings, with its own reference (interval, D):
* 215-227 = -2.3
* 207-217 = -1.8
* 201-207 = -0.5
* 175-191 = -2.1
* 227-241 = -1.7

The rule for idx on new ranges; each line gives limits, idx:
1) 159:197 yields 162.0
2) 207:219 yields 208.0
